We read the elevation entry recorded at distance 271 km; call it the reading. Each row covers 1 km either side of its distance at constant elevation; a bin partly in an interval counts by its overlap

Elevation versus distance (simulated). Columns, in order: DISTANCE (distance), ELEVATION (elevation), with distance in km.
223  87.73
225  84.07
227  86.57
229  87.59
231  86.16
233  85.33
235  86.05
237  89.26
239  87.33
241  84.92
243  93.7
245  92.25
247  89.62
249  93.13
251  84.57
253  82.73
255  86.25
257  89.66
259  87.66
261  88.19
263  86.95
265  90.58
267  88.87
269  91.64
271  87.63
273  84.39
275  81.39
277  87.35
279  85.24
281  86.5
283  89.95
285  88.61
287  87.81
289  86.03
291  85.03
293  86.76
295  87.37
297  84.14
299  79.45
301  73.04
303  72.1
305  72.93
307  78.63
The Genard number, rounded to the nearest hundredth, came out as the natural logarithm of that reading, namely 4.47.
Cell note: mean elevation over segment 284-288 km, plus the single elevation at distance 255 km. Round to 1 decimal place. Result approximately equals 174.5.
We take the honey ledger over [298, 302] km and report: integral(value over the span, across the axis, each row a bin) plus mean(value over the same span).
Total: 381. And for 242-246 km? 465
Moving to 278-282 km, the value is 429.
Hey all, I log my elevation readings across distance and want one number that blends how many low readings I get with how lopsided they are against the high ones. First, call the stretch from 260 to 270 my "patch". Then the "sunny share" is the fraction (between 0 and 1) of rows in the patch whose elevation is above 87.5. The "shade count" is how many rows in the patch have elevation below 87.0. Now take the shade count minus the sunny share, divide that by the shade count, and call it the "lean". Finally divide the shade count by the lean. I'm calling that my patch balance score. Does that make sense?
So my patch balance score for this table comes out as 5.0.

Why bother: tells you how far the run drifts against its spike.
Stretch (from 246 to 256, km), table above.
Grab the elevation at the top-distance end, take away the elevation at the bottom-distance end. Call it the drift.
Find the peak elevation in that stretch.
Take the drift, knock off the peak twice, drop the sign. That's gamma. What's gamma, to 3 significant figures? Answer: 190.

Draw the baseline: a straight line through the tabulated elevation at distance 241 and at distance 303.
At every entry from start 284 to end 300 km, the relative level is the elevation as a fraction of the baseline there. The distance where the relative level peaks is 295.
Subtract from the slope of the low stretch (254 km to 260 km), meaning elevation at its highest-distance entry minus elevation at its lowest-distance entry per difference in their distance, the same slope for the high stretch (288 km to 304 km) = 1.3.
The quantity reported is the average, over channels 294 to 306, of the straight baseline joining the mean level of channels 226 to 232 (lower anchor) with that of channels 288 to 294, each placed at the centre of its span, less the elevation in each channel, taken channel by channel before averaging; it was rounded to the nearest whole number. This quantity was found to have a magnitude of 8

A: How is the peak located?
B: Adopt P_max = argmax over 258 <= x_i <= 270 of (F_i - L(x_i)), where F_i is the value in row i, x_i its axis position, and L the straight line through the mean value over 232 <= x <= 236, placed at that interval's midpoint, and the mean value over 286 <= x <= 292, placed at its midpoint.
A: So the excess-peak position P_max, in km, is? 269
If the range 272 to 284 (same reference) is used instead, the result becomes 283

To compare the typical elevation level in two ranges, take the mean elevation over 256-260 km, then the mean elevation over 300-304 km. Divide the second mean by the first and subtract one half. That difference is 0.32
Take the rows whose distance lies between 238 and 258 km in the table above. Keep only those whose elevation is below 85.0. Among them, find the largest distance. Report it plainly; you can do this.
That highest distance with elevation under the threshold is 253 km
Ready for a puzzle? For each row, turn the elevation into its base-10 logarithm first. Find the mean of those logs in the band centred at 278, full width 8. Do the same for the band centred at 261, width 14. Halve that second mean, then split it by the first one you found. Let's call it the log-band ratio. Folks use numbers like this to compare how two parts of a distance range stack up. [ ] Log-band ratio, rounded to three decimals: 0.504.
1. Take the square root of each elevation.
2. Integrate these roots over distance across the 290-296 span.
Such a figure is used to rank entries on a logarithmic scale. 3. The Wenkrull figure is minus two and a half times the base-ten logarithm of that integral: -4.4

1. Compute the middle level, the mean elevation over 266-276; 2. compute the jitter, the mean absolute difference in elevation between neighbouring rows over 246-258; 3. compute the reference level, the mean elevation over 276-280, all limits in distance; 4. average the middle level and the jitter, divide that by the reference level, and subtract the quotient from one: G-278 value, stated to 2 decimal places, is 0.47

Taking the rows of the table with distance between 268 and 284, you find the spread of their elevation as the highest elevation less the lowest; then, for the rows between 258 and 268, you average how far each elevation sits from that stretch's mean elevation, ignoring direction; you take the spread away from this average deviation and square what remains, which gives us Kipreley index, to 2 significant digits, 85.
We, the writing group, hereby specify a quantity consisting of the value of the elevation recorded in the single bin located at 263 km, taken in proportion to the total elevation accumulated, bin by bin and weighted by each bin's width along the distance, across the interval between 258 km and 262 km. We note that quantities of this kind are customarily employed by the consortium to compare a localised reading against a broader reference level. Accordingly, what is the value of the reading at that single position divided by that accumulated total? 0.247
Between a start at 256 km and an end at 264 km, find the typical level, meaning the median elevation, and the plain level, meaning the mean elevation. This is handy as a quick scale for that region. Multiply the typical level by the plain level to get 7748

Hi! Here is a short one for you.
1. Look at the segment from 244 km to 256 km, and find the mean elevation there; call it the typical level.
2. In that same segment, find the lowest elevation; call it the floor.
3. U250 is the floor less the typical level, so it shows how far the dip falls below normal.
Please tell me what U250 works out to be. -5.4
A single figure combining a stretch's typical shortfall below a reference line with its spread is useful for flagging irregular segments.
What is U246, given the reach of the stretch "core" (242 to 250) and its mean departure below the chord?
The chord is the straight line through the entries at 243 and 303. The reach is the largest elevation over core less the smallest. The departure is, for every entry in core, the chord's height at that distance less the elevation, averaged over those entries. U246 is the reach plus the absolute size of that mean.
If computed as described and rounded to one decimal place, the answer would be 4.5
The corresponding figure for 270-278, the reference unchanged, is 8.9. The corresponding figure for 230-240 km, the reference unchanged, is 13.7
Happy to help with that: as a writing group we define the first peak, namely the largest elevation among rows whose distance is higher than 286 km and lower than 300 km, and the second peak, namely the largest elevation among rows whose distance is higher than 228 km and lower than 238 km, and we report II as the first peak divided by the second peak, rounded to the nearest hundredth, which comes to 0.98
